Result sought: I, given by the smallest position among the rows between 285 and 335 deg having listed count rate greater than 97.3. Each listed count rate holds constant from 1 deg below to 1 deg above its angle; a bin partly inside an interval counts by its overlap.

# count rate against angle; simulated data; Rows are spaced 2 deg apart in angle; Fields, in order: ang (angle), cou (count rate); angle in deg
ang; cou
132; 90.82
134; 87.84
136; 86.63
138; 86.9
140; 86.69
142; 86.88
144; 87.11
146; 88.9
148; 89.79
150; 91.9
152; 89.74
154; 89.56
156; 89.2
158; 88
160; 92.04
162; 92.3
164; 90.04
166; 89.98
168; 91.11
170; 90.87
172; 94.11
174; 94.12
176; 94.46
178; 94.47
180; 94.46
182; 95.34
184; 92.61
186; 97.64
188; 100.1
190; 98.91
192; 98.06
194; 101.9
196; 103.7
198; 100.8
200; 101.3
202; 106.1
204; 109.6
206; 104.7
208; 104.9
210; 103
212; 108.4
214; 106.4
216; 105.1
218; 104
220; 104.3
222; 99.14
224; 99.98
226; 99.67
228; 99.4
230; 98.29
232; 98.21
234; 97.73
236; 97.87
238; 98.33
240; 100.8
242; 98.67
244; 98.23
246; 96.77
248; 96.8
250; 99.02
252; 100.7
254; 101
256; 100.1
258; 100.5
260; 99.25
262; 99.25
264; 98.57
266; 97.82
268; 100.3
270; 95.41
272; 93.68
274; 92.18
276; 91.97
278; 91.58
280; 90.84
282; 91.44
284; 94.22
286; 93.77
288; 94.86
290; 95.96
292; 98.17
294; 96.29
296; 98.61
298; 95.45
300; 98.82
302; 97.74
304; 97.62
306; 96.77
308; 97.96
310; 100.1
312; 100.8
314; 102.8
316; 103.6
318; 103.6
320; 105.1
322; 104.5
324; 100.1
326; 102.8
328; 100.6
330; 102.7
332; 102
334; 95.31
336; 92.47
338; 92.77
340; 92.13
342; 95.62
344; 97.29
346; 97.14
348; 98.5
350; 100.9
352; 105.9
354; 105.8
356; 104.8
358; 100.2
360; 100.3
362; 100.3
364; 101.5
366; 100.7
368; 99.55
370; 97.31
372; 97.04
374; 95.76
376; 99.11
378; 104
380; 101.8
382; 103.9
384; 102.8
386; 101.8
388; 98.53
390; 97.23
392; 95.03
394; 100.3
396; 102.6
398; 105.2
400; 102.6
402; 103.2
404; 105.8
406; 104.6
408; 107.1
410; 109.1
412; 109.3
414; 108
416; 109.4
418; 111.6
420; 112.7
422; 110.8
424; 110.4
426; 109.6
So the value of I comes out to 292 deg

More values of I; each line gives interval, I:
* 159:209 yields 186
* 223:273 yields 224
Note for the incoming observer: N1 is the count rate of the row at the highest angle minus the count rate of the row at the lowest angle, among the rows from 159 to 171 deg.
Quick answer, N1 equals -1.2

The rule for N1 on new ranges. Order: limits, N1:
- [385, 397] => 0.8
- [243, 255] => 2.8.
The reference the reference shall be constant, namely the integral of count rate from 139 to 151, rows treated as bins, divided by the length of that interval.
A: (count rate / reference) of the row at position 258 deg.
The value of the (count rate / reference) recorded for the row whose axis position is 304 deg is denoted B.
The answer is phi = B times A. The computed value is 1.25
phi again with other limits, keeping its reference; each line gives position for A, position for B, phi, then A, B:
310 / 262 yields 1.27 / 1.13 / 1.12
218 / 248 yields 1.28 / 1.17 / 1.09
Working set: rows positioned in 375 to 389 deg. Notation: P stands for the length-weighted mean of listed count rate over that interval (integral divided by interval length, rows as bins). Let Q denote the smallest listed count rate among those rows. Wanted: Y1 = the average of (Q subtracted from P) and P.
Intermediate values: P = 101.7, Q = 98.53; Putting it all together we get 52.4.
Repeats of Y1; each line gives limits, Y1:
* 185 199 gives 51.3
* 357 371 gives 51.3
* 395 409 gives 53.1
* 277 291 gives 47.8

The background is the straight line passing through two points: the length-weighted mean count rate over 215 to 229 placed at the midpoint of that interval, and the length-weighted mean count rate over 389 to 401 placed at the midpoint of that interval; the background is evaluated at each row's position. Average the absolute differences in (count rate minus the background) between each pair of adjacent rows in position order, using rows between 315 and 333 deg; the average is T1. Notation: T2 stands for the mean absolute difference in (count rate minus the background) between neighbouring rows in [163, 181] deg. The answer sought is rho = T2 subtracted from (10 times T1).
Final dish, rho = 17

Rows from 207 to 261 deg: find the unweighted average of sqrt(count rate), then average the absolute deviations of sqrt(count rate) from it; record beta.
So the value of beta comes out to 0.119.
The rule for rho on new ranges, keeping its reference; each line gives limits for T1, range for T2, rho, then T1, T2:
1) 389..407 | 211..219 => 23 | 2.4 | 1.45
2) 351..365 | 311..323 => 11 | 1.2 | 0.99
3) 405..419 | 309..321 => 15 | 1.6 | 1.01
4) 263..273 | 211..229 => 23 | 2.5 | 1.40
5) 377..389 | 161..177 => 18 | 1.9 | 1.04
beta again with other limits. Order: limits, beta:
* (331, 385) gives 0.159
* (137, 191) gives 0.153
